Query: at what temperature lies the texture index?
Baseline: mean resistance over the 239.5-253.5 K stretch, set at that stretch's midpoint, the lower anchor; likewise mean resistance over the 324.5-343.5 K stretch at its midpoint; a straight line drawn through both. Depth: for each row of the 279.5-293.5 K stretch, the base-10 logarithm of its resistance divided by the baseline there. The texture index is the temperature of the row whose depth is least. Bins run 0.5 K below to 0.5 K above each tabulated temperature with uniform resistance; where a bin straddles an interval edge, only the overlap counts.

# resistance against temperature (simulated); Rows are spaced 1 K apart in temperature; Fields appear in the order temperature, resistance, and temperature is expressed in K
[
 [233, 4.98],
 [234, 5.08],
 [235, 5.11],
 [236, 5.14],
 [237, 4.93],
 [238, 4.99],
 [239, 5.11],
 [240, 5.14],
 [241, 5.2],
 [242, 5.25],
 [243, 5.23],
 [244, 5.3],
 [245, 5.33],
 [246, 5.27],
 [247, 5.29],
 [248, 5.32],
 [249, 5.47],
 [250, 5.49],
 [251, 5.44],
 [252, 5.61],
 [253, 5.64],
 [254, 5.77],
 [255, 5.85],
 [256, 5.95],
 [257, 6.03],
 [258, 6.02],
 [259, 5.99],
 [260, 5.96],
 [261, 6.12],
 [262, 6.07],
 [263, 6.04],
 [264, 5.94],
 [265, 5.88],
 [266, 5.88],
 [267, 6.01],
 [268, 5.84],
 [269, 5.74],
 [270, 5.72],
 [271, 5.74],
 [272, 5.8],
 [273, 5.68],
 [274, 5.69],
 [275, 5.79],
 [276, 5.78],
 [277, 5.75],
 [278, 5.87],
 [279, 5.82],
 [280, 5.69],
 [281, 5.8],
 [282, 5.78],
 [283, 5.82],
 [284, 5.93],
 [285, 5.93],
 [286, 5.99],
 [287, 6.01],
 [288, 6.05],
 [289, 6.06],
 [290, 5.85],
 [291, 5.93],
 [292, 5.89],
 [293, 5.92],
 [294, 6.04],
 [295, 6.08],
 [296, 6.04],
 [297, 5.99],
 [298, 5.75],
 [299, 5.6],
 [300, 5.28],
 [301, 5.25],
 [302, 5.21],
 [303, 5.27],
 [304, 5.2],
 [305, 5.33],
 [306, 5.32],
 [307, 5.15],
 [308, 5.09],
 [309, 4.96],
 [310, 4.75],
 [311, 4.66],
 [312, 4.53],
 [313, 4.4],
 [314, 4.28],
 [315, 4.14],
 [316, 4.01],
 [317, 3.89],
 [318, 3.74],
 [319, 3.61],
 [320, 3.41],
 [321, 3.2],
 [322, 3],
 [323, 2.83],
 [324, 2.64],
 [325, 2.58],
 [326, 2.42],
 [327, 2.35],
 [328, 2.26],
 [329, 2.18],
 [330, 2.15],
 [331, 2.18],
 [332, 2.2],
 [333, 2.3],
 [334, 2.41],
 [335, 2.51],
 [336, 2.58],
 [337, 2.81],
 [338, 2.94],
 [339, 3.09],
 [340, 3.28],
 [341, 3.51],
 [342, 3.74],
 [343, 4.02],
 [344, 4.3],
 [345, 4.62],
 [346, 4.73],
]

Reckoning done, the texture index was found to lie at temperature 280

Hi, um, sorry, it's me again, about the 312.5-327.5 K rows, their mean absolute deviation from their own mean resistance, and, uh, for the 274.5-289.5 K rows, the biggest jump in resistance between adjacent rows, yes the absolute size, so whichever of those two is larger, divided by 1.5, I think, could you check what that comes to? 0.40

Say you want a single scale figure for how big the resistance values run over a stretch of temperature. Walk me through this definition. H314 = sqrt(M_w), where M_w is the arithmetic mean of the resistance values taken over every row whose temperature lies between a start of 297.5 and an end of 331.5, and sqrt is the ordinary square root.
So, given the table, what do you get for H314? 2.0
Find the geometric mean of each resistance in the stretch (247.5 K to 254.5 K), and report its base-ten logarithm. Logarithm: 0.74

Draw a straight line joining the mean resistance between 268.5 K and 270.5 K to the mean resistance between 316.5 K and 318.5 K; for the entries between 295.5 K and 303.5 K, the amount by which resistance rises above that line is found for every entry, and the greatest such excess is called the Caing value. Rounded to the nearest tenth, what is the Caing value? 1.4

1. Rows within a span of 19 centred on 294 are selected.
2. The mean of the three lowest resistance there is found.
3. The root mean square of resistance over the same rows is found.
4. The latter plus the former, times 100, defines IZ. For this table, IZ 1105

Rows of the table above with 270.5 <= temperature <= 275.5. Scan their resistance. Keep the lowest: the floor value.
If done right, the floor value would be 5.68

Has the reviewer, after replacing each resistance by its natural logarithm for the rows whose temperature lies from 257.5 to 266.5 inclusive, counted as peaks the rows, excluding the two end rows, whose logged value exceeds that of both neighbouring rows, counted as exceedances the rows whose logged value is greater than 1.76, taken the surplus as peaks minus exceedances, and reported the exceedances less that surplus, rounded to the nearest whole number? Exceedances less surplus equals 17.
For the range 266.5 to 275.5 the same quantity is 3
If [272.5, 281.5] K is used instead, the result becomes 2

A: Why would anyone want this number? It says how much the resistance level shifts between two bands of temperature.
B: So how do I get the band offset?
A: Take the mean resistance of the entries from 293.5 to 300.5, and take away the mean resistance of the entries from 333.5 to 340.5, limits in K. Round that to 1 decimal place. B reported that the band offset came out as 3.0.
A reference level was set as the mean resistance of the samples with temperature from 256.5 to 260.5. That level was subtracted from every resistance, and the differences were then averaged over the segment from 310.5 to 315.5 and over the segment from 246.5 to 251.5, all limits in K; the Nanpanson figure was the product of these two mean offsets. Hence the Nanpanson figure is 1.0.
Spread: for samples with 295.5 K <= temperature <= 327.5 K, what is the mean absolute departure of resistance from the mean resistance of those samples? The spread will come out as 0.94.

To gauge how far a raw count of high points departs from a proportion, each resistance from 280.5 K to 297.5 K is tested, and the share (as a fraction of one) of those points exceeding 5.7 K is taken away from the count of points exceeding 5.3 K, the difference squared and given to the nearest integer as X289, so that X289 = 256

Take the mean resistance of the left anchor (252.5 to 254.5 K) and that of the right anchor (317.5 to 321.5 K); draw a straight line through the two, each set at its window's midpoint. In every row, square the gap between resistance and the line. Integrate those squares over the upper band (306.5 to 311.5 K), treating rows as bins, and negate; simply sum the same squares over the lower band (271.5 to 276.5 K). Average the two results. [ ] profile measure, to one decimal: -1.6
